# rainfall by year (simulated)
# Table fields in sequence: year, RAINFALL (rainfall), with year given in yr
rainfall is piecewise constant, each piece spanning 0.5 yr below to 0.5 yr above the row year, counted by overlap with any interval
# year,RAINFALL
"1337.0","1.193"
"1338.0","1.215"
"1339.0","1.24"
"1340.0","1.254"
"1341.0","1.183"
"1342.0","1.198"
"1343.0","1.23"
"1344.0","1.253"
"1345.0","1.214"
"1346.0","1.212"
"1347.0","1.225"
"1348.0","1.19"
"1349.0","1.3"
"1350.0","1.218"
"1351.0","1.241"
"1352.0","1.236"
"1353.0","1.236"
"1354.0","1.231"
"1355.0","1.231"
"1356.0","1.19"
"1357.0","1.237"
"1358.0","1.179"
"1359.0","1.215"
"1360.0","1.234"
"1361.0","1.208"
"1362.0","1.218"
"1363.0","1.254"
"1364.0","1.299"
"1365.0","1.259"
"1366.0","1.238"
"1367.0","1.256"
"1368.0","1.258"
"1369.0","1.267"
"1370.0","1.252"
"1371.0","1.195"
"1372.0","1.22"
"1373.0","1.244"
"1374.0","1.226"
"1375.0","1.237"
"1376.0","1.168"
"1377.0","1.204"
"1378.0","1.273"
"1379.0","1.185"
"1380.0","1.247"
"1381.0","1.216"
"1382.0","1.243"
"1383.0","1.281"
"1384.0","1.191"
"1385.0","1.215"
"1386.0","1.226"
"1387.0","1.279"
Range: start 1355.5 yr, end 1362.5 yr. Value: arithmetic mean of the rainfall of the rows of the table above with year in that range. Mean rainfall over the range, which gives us 1.21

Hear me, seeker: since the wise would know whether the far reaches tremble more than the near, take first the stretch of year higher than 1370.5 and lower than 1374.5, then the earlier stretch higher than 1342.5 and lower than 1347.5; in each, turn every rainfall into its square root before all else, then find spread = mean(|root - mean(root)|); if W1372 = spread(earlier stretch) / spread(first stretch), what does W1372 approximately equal 0.85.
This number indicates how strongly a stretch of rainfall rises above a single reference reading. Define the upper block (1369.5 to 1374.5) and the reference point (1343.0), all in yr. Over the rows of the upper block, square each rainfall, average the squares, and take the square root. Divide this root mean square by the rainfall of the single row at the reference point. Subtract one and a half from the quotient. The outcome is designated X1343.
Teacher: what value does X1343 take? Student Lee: -0.502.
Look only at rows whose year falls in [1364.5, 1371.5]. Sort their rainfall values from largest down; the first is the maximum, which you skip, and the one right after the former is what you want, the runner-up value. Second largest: 1.259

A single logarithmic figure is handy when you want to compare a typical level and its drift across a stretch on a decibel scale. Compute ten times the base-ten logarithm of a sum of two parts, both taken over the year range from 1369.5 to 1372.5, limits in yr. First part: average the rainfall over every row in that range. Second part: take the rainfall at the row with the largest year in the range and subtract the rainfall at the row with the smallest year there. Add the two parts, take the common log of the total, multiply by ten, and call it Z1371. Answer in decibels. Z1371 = 0.8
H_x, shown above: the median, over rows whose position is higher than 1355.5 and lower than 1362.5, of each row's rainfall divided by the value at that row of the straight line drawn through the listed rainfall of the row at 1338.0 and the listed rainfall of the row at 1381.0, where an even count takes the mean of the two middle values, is 1.00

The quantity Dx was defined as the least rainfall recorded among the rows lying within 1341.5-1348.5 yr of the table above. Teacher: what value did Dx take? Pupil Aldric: 1.19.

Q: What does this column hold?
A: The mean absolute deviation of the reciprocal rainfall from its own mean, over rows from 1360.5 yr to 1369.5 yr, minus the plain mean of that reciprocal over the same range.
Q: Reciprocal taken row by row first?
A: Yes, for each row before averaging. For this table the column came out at -0.787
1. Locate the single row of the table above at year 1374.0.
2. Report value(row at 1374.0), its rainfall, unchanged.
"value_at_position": 1.226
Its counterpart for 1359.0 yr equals 1.215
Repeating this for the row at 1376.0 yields 1.168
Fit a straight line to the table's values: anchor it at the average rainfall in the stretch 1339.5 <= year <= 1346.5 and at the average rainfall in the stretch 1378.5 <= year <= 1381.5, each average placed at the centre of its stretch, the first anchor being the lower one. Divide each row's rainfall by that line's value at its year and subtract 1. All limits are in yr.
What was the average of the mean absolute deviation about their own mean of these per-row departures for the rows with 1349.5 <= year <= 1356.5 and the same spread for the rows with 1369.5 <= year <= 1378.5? 0.0153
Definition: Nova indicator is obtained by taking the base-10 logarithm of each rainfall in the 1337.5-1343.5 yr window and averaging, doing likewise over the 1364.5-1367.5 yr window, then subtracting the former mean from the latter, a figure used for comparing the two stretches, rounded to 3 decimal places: 0.011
